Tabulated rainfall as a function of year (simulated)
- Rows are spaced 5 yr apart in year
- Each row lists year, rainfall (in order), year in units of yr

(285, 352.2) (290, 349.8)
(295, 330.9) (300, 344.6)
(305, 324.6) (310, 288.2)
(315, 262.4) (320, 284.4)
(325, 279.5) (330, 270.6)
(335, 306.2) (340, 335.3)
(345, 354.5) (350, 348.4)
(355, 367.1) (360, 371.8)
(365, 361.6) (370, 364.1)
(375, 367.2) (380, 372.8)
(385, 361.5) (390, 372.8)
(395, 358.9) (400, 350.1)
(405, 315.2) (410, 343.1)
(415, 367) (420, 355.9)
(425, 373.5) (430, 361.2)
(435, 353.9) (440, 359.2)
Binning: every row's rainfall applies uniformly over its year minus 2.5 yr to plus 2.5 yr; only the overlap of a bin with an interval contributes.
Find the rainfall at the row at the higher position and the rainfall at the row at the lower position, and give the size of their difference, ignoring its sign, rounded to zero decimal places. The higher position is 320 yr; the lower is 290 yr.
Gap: 65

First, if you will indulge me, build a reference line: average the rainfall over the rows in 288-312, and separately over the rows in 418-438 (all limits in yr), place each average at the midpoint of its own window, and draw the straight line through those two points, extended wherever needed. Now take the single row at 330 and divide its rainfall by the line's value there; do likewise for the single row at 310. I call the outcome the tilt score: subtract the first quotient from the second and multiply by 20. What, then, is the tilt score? 1.3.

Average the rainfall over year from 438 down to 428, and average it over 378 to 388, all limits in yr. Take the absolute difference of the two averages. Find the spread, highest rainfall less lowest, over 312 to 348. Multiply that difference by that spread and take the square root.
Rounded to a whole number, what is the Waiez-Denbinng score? 30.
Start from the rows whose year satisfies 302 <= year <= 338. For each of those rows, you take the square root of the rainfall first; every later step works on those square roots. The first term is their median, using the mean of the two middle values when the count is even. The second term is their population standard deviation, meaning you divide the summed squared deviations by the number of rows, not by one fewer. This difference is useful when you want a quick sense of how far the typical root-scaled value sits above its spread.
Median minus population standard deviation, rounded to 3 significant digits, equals 16.3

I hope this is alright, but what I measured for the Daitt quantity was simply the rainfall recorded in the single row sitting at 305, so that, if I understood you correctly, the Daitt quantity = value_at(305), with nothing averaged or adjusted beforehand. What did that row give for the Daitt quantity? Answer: 324.6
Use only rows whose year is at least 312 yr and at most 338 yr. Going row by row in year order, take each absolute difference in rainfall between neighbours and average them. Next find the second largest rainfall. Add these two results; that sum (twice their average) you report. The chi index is 302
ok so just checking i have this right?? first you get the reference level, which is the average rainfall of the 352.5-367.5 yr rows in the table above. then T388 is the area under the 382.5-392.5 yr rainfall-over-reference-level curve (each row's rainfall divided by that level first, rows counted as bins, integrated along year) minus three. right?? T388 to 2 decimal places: 7.01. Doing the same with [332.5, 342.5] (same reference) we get 5.74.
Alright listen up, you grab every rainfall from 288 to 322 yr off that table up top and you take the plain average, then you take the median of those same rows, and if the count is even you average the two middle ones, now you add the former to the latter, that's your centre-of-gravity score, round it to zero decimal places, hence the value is 637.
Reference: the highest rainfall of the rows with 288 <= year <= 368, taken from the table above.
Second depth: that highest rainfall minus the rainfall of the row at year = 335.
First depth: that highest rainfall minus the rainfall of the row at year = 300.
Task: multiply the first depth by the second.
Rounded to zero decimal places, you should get 1784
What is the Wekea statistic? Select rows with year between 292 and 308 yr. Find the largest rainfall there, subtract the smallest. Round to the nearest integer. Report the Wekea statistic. 20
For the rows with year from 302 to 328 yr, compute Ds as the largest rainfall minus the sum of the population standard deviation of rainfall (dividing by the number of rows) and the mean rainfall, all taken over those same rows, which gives 16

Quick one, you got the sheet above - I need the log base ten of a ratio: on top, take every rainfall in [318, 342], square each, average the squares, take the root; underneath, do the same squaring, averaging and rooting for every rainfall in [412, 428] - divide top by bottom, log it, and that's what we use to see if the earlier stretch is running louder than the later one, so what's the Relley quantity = -0.091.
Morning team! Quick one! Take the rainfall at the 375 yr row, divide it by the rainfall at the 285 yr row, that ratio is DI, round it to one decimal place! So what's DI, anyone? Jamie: 1.0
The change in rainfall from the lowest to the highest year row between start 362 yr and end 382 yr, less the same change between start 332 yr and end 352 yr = -31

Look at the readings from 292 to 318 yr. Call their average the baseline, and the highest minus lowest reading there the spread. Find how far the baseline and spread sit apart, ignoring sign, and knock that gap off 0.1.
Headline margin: -228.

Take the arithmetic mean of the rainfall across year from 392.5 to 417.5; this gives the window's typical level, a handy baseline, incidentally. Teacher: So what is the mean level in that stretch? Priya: 347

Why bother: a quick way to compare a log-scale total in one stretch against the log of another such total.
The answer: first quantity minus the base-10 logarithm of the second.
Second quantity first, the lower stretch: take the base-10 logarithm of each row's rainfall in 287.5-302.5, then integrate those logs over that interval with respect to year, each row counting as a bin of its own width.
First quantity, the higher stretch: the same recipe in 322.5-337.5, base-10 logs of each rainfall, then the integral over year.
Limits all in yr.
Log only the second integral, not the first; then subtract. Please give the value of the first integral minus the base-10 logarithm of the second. 35.2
